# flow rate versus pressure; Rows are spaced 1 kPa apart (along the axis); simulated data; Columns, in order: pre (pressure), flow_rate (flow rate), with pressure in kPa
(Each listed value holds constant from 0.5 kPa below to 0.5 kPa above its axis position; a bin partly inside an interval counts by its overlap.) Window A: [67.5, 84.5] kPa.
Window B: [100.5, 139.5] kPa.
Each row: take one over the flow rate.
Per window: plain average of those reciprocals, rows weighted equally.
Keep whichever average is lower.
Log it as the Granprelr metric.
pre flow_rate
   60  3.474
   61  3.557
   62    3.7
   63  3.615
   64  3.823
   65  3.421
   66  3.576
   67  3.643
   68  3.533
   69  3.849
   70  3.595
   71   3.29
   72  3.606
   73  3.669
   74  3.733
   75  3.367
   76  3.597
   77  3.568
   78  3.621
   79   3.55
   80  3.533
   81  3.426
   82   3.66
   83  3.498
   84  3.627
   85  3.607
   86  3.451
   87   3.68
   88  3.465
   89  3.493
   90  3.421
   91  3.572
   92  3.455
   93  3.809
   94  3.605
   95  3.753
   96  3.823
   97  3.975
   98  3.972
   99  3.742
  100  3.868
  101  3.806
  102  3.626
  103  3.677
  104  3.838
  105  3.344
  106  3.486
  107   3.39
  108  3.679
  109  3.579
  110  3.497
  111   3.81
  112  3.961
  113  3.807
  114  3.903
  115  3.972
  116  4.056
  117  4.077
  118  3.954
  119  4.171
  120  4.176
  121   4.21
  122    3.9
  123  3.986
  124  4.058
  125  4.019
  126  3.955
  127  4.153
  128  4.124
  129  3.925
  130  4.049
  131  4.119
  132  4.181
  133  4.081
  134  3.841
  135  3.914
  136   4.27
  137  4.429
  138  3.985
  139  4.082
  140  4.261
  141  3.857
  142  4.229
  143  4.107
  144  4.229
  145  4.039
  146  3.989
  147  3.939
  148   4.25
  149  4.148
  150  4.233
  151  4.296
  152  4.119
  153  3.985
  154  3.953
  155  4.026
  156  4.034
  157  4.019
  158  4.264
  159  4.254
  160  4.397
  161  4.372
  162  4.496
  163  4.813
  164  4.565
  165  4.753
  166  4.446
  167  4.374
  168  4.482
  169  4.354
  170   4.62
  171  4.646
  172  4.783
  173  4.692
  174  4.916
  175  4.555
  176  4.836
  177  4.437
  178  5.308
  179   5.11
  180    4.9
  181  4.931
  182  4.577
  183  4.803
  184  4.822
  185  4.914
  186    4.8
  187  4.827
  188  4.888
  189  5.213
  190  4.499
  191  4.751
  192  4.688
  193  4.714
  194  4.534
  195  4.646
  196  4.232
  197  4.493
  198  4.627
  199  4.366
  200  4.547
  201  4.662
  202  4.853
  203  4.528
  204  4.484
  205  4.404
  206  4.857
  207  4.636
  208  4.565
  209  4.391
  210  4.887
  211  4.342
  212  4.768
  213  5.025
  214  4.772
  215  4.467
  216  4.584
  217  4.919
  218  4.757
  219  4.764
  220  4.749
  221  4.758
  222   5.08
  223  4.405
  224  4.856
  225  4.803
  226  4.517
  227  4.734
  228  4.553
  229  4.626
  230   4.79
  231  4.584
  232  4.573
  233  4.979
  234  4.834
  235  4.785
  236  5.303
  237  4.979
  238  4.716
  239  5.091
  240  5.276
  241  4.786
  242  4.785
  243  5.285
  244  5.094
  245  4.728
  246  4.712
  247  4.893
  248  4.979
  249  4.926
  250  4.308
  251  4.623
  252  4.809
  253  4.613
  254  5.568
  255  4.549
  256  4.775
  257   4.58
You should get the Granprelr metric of 0.26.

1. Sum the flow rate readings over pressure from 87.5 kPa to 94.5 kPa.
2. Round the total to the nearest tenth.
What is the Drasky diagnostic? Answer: 24.8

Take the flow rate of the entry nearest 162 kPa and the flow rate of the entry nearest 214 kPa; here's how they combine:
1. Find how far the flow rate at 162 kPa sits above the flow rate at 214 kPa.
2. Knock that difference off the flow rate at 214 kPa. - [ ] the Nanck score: 5.0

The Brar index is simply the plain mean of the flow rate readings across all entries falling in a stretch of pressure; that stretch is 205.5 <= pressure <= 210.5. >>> 4.7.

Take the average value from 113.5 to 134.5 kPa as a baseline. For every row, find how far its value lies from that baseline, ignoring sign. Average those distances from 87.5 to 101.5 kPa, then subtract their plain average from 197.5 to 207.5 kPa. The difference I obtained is -0.21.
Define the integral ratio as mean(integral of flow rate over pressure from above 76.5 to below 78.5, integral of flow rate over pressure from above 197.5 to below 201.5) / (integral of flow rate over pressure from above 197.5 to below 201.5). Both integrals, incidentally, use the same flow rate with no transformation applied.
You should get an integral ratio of 0.7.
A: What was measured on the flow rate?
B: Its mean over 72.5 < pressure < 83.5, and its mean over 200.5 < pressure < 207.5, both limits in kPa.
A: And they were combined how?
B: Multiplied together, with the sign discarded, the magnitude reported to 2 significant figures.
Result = 17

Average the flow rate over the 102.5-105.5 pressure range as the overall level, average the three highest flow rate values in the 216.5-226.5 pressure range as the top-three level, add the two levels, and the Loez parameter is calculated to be 8.6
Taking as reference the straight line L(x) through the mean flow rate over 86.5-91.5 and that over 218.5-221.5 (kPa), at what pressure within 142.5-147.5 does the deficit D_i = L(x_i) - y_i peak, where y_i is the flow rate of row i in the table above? 147 kPa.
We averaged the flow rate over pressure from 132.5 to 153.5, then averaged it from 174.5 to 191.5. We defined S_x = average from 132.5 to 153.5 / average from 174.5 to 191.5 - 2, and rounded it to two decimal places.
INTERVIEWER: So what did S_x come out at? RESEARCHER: -1.15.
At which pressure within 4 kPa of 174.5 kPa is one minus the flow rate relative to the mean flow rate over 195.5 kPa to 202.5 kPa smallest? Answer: 178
